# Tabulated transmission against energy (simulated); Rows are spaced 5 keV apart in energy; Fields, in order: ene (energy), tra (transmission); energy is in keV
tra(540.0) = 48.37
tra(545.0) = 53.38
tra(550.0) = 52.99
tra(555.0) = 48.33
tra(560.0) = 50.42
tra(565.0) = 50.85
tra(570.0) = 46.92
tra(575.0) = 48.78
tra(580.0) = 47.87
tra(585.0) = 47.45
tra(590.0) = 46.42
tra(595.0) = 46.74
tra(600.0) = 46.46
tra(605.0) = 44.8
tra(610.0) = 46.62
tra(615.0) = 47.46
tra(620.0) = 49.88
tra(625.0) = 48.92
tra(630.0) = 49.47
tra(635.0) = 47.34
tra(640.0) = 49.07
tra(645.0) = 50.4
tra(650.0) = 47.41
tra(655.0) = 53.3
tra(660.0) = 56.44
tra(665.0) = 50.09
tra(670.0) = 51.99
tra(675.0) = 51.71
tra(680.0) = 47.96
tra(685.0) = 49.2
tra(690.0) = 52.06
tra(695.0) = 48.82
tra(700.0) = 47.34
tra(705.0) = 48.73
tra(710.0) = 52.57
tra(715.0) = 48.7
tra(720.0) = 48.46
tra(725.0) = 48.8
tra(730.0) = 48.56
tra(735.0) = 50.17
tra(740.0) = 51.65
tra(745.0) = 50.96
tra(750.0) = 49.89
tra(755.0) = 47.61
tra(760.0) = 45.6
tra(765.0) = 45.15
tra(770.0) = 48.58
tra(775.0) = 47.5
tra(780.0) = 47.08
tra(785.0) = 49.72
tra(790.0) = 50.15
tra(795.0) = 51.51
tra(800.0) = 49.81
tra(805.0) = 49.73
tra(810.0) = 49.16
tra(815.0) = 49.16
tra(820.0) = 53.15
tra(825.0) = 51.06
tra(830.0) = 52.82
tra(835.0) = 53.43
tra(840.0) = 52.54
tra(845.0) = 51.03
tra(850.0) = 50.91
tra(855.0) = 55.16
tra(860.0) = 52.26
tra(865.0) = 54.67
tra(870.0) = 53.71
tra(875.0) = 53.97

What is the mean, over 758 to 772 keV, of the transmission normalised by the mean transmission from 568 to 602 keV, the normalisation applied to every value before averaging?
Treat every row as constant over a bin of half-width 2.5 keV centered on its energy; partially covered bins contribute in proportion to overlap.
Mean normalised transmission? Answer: 0.98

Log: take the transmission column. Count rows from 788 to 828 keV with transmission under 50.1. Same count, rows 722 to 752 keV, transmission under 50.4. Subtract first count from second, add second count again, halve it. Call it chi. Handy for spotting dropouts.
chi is 2.0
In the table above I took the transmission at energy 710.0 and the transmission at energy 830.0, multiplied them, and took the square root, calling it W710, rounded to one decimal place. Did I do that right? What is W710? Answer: 52.7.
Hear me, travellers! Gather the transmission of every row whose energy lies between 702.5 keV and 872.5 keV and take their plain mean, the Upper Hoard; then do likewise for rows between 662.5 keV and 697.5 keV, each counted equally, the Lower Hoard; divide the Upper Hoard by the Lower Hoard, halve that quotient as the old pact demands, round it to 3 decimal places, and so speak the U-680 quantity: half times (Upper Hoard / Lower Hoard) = 0.500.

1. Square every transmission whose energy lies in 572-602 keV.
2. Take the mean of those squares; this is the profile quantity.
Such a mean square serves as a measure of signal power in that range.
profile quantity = 2237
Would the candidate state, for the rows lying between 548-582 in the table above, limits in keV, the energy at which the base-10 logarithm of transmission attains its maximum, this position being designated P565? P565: 550.0 keV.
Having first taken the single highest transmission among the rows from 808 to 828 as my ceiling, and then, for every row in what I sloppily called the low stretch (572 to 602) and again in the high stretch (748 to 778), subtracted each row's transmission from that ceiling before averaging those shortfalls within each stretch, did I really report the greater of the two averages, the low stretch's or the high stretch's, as 5.86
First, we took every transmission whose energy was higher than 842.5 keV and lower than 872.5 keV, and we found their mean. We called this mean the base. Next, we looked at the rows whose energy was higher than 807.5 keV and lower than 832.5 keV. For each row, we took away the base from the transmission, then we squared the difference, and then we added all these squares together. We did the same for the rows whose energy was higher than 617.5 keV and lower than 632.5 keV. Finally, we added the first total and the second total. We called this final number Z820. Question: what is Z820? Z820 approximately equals 70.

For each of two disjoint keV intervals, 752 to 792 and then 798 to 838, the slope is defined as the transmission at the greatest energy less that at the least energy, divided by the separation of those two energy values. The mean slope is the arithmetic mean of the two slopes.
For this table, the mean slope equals 0.09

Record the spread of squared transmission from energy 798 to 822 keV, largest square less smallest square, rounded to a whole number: 408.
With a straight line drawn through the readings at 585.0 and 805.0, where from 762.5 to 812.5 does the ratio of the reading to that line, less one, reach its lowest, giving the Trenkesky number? 765.0 keV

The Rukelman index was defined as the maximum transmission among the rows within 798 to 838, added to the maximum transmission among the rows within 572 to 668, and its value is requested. 110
